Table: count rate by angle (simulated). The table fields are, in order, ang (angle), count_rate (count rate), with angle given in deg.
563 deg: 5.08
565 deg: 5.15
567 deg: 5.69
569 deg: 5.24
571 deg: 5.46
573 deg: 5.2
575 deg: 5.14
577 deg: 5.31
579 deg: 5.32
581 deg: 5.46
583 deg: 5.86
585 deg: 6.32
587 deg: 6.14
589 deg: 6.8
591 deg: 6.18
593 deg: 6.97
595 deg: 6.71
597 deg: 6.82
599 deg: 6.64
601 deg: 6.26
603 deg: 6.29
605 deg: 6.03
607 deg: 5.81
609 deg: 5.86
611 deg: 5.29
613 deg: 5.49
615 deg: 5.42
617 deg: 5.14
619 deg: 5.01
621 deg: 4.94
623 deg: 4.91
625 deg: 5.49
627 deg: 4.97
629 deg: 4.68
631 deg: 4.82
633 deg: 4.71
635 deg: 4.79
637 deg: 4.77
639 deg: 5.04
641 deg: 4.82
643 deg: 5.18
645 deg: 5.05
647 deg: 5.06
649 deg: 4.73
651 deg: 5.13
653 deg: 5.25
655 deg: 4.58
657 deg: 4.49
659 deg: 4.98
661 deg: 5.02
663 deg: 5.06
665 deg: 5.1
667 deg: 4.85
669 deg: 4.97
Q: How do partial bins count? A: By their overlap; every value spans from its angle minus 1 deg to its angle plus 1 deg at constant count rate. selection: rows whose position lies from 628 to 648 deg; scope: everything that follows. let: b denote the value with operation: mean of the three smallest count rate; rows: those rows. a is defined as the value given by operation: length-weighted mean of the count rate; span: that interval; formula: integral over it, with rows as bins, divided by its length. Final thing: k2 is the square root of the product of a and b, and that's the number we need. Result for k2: 4.81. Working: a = 4.9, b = 4.72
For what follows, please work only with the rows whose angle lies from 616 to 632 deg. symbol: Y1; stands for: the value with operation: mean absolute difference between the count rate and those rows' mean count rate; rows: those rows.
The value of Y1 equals 0.16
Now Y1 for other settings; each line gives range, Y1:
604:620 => 0.30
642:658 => 0.25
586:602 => 0.28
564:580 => 0.13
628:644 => 0.13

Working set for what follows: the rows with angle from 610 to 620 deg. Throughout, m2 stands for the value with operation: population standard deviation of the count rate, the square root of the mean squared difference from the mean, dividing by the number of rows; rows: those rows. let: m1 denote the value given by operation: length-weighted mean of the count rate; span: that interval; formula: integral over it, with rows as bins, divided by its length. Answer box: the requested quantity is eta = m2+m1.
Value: 5.45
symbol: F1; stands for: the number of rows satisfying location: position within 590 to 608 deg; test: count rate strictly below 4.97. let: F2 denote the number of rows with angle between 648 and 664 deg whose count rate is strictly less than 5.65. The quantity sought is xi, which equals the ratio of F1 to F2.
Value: 0.0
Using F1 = 0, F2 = 8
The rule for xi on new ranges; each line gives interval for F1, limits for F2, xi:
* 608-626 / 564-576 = 0.4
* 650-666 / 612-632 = 0.2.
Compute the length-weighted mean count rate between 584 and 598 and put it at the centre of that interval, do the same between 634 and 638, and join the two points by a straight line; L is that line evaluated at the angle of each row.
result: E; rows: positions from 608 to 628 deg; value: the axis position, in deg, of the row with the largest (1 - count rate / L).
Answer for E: 611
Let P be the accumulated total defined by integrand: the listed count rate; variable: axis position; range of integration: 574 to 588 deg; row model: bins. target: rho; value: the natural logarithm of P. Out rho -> 4.37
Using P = 79.1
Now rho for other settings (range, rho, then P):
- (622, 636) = 4.23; 68.7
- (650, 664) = 4.23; 69.0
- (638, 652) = 4.25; 70.0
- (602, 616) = 4.39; 80.4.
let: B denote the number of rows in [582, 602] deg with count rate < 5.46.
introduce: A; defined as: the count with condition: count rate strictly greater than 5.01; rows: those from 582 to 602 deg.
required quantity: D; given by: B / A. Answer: 0.0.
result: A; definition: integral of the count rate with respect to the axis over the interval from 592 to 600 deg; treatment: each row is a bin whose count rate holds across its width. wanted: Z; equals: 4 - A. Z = -50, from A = 54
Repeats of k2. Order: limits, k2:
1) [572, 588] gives 5.40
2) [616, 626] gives 5.03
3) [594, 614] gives 5.82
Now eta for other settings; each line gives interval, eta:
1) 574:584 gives 5.66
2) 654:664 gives 5.07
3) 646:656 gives 5.20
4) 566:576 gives 5.55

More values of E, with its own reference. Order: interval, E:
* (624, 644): 629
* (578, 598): 579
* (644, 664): 649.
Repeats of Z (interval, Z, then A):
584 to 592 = -47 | 51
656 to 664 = -35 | 39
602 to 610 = -44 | 48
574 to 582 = -38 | 42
